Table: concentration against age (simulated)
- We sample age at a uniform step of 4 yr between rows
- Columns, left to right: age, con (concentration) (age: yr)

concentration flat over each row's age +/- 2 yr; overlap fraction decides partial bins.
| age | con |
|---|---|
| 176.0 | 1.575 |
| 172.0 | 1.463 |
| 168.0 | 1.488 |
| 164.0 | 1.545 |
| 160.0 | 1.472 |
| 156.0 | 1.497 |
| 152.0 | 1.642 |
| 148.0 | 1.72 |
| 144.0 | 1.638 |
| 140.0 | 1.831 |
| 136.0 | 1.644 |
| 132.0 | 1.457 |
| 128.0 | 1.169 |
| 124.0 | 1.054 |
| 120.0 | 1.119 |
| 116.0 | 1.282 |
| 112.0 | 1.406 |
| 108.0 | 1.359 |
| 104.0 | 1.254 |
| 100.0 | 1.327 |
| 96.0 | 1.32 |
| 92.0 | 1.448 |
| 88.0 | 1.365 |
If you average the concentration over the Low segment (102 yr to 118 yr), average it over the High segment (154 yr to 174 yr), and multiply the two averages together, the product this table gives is 1.98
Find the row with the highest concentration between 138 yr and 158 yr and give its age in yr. 140.0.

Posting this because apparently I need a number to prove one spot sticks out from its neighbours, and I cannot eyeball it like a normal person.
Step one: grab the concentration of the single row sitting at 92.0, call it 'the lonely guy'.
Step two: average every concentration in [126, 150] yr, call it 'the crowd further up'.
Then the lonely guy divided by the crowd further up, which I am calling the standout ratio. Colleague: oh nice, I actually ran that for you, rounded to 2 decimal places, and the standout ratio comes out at 0.92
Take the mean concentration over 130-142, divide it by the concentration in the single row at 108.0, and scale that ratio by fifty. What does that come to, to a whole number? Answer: 60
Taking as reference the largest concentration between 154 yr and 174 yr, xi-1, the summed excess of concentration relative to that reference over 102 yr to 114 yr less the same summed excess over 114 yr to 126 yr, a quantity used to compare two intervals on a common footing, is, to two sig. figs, 0.56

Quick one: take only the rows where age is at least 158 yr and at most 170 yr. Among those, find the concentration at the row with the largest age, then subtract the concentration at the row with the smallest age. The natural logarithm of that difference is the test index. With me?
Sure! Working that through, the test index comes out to -4.1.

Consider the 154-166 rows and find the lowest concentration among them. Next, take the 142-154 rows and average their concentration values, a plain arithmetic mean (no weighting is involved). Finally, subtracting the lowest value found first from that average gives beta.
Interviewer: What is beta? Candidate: 0.19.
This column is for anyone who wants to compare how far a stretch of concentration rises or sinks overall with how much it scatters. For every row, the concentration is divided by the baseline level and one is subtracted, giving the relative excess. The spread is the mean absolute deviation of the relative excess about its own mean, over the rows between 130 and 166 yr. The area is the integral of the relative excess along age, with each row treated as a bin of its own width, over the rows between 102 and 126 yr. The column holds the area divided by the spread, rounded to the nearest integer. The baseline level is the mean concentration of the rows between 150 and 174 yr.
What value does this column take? -65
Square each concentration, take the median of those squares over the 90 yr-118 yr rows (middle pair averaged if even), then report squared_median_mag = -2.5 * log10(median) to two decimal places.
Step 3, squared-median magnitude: -0.61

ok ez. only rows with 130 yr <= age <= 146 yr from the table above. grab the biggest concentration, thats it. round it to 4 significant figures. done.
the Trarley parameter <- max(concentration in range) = 1.831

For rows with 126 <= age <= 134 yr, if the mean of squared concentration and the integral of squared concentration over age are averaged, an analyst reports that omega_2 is 7.9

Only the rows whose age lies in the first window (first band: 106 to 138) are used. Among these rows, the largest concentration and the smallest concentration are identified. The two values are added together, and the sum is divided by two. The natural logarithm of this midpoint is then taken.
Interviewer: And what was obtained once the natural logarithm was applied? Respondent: 0.30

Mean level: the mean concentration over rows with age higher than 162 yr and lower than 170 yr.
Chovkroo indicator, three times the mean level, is 4.5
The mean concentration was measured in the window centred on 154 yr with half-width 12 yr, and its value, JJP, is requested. 1.59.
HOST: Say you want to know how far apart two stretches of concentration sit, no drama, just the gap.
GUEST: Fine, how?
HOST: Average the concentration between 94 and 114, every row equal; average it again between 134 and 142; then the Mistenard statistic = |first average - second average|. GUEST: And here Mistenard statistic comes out 0.40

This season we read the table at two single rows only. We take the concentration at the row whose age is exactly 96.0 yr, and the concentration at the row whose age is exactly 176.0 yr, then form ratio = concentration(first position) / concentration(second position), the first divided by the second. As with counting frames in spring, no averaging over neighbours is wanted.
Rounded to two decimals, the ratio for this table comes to 0.84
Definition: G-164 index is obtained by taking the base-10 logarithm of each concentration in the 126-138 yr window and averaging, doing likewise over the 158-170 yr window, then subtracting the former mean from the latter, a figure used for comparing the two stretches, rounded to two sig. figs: 0.027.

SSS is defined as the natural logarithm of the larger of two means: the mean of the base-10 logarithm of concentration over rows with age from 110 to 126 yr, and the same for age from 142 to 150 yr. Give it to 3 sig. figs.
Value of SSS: -1.49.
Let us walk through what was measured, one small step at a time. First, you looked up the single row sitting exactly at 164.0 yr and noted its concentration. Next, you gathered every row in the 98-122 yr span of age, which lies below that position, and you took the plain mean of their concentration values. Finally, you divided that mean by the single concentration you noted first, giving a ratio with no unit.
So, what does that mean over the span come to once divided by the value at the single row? 0.84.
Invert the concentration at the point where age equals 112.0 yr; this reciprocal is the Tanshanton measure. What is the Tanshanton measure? 0.71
